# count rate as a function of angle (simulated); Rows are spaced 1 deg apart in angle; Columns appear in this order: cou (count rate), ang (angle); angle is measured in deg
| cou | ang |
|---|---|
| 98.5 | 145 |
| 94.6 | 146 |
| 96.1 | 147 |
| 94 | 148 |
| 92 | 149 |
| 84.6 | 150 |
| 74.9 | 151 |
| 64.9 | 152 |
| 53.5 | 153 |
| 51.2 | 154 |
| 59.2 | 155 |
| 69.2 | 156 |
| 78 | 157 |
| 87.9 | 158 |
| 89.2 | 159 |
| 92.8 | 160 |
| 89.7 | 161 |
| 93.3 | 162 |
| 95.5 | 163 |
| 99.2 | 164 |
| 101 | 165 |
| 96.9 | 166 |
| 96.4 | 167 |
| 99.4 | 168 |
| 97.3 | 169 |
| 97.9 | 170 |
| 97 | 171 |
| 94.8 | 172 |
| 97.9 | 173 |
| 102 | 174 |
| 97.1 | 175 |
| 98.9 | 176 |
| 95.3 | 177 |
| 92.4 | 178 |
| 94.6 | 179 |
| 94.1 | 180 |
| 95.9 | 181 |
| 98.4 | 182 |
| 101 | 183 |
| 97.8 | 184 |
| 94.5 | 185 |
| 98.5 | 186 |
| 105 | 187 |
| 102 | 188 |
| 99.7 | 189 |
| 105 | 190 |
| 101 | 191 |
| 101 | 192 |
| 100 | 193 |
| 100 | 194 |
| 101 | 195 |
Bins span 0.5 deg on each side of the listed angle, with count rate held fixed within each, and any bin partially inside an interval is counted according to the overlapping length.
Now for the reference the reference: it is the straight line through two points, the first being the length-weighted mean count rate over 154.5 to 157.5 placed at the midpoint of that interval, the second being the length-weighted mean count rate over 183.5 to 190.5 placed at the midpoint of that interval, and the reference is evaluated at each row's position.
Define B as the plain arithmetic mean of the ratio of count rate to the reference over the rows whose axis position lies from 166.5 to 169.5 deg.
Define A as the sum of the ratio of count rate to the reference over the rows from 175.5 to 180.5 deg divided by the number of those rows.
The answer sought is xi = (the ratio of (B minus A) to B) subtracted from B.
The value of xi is 1.07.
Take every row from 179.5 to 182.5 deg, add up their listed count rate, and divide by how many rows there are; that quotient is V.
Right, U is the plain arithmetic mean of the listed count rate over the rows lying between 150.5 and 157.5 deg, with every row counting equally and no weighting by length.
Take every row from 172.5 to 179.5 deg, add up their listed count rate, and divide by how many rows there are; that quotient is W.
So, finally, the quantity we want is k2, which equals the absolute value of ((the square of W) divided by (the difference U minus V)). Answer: 296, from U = 64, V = 96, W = 97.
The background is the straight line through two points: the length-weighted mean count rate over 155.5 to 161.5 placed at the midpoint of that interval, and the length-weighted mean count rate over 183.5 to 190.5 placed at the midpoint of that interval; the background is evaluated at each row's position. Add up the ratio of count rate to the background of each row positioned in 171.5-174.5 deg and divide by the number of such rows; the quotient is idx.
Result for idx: 1.06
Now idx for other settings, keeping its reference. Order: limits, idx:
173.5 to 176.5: 1.06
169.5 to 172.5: 1.06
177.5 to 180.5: 0.98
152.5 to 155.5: 0.67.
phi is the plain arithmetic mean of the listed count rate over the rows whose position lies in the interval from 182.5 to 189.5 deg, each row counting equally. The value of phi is 100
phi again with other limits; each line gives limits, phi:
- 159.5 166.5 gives 95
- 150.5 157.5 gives 64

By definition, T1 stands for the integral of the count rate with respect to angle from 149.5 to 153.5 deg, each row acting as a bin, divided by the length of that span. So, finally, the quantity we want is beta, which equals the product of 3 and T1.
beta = 208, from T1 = 69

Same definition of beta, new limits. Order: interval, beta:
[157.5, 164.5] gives 278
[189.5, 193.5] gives 305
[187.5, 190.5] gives 307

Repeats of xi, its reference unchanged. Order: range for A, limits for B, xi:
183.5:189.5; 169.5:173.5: 1.02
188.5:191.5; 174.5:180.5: 0.99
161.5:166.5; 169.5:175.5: 1.25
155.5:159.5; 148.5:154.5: 1.15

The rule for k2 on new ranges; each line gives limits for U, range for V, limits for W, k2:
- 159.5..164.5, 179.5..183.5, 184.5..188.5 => 3077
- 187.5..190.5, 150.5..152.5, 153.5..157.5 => 128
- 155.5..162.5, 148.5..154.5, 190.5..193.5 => 652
